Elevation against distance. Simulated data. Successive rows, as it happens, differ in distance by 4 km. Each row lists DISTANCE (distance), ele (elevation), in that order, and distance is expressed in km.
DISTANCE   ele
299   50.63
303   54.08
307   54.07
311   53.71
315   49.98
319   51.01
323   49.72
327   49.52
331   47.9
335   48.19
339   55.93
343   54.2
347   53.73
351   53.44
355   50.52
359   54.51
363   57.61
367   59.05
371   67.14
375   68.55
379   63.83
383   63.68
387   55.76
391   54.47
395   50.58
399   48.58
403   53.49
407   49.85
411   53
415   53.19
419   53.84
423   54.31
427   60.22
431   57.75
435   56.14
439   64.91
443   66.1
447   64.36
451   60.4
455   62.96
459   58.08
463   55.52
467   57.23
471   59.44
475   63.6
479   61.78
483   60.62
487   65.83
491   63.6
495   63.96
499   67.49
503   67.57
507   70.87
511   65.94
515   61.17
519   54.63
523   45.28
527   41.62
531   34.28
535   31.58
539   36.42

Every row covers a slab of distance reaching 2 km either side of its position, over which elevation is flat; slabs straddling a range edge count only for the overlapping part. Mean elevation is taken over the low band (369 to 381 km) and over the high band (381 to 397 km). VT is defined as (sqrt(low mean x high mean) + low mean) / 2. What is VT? 64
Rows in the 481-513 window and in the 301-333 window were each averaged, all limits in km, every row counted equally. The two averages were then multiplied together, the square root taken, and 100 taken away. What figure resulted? -42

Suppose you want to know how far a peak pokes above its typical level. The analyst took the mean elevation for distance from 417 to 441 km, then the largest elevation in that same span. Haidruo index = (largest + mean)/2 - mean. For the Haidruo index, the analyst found 3.5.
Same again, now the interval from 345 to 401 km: 5.7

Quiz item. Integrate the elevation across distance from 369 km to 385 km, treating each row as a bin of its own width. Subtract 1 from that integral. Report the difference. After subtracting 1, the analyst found 1052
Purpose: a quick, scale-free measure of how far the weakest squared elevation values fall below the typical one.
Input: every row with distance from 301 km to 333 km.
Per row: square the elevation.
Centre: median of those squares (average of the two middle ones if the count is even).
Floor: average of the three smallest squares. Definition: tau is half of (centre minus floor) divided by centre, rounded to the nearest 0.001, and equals 0.028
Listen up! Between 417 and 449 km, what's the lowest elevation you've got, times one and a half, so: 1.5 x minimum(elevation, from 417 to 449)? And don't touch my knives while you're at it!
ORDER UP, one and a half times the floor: 81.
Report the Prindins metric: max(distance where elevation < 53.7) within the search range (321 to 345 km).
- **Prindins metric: 335 km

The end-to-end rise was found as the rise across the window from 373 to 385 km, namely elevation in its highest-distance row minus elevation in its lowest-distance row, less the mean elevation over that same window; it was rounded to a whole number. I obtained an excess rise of -70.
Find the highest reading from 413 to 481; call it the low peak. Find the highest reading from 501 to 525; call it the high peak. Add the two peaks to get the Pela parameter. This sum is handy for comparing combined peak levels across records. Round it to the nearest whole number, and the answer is 137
